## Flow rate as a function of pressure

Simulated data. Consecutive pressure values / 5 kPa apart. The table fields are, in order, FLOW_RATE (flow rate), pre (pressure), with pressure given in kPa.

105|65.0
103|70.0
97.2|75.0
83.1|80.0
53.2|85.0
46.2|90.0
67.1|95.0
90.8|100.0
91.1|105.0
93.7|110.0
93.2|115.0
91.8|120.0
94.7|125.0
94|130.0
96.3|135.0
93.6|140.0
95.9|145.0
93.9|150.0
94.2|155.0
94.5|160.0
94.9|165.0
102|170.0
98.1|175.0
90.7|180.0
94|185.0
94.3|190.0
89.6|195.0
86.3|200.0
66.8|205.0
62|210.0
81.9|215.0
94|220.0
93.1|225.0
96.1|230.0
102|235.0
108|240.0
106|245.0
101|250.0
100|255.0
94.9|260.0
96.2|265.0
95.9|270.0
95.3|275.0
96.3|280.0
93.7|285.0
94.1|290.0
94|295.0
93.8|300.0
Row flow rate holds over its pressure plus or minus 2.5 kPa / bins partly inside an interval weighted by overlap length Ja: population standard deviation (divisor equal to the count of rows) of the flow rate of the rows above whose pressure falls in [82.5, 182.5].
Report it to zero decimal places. 14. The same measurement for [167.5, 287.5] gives 10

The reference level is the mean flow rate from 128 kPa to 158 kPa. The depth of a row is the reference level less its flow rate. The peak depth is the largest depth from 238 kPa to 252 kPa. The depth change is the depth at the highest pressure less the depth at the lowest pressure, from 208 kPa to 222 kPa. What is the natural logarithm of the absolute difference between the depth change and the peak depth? 3.2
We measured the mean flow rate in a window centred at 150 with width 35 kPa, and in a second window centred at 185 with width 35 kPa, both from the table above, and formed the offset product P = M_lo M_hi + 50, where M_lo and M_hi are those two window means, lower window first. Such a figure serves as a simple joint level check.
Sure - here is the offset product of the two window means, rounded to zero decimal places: 8917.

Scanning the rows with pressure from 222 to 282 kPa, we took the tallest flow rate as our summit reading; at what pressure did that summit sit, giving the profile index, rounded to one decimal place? 240.0 kPa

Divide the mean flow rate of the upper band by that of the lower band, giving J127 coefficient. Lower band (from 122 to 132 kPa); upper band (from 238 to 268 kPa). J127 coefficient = 1.07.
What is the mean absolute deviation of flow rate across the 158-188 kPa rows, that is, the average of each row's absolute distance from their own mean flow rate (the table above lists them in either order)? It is 2.9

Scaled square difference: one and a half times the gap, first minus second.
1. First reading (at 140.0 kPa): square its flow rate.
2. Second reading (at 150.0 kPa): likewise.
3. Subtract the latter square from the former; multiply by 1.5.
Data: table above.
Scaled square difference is -84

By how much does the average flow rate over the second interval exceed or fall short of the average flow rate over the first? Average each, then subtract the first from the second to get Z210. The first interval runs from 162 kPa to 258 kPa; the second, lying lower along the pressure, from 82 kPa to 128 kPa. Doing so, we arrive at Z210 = -12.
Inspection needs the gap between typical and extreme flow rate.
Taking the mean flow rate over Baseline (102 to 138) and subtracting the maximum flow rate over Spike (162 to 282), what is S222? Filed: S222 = -14.5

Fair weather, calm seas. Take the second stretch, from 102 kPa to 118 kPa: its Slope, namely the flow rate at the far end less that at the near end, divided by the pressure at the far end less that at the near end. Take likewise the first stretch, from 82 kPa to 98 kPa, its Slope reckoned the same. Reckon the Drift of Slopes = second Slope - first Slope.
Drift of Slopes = -1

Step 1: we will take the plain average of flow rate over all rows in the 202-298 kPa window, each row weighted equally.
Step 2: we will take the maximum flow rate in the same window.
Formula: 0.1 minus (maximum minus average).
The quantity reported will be -14.7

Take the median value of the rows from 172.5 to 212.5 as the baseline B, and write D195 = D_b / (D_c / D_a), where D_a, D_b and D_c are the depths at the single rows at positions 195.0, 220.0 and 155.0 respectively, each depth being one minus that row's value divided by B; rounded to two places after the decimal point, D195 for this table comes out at 0.01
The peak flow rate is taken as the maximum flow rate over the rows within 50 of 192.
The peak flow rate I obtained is 108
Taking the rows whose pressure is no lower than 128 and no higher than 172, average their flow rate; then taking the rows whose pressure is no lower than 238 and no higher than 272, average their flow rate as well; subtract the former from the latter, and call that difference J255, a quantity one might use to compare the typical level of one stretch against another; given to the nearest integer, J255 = 5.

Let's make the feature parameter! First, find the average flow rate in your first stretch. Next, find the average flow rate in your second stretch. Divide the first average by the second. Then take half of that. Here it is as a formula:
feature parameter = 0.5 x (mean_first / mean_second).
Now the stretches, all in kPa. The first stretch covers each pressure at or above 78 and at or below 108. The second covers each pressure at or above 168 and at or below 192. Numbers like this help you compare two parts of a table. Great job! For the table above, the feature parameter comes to 0.38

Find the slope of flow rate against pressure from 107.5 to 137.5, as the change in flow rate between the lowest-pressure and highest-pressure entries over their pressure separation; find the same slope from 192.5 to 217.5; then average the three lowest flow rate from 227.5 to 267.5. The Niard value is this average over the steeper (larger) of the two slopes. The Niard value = 921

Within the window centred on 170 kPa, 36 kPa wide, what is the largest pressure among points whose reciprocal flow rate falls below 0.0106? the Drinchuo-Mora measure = 175.0 kPa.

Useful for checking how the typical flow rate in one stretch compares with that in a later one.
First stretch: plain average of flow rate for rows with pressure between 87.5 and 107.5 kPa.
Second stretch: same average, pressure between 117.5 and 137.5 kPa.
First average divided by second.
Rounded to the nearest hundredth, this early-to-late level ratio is 0.78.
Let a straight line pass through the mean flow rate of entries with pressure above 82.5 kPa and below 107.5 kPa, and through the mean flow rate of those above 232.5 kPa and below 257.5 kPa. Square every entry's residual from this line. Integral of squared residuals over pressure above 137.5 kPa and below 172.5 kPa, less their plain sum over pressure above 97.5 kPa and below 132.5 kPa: 3119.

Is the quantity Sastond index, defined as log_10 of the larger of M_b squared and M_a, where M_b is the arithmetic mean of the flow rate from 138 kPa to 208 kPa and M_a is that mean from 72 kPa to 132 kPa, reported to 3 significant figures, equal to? 3.93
